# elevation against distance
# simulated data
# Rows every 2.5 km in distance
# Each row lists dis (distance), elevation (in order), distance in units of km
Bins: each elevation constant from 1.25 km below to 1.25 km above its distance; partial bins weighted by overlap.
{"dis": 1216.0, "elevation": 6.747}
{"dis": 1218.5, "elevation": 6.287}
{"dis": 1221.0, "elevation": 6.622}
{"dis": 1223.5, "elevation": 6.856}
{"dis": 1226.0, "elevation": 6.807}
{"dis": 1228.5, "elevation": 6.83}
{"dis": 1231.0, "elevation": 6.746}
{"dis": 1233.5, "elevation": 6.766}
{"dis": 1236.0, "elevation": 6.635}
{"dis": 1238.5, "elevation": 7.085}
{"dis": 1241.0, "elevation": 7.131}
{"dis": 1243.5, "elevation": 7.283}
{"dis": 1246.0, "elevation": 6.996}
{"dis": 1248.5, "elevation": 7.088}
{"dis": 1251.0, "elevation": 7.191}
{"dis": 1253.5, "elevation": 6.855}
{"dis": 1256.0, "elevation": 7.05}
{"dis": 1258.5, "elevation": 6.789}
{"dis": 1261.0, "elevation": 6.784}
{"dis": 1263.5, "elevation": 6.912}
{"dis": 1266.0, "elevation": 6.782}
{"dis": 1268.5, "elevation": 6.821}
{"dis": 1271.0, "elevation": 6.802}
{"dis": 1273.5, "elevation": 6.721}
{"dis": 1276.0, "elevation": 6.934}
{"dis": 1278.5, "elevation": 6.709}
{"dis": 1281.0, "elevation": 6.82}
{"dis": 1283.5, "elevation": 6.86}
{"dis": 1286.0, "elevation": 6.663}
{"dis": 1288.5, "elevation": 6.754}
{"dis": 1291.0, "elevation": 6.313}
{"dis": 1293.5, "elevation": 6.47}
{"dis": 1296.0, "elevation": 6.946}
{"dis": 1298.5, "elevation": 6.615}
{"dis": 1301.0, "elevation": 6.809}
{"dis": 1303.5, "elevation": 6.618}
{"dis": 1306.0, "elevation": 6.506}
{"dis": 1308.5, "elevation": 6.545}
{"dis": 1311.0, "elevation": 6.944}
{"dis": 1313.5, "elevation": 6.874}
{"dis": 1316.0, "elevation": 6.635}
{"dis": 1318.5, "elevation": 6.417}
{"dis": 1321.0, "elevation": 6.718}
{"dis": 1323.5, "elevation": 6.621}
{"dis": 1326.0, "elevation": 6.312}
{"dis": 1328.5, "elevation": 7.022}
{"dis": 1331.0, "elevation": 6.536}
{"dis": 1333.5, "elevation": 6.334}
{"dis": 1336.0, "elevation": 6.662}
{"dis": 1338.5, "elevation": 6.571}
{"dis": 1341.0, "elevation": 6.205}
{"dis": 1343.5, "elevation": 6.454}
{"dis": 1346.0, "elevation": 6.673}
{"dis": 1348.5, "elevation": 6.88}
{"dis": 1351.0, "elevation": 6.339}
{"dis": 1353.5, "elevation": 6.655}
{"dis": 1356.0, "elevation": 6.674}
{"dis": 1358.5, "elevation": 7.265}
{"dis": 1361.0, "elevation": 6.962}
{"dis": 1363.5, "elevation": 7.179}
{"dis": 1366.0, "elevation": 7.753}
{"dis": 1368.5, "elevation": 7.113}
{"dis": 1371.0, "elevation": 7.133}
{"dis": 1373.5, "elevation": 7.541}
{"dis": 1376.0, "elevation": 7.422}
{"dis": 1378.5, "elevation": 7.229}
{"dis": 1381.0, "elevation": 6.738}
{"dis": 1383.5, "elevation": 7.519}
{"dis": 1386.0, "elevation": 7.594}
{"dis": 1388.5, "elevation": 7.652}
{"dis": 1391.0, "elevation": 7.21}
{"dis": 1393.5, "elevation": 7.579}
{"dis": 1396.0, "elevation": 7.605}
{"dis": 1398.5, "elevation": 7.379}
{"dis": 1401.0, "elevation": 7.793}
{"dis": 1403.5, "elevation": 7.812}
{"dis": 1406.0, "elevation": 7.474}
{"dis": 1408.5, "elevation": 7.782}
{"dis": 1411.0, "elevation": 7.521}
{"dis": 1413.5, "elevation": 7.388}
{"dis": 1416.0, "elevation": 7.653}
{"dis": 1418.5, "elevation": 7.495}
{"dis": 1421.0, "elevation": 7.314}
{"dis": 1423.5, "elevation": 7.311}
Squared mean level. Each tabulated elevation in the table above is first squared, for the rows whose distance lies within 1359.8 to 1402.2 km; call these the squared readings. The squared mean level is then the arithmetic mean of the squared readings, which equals 54.5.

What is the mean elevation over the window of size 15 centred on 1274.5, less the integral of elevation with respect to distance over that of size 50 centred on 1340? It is -326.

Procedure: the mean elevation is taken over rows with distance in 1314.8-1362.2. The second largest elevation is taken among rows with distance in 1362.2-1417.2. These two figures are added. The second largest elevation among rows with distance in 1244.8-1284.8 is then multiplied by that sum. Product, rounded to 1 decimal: 102.2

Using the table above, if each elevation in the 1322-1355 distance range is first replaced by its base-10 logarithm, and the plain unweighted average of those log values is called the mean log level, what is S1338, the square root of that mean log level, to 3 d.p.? 0.904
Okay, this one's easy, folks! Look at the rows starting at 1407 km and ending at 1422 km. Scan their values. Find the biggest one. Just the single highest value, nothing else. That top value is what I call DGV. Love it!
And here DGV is 7.782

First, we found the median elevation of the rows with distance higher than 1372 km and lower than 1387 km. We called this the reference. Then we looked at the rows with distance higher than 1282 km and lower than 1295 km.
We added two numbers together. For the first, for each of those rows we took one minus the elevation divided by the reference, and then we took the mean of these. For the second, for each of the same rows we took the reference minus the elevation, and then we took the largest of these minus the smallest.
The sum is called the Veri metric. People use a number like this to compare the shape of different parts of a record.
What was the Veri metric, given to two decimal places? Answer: 0.66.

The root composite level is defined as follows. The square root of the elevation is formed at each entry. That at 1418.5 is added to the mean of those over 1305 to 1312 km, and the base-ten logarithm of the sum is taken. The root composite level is 0.7258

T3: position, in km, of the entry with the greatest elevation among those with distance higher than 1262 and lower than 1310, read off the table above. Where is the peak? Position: 1296.0 km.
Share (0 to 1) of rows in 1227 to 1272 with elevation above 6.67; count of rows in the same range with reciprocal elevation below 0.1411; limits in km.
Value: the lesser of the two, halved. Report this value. 0.47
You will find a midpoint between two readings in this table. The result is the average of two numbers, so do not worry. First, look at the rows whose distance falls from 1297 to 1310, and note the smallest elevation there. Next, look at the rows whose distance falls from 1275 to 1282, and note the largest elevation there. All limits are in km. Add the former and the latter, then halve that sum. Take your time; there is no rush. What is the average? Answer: 6.7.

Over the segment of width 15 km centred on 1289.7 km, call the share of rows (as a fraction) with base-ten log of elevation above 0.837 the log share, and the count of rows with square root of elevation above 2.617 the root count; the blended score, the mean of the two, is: 1.1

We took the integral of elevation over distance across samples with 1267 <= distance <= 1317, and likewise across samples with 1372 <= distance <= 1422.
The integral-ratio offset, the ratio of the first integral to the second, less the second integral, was -373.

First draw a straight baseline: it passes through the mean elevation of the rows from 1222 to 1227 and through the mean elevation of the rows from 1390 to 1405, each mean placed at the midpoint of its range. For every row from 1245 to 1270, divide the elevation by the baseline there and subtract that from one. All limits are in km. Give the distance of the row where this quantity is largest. 1266.0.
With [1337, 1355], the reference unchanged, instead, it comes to 1341.0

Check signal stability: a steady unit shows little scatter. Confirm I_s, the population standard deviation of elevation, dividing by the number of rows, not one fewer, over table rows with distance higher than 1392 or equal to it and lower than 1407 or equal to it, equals 0.157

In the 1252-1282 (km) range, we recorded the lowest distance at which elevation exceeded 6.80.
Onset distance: 1253.5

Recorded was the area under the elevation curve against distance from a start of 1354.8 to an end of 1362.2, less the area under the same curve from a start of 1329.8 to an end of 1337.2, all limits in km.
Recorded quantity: 3.4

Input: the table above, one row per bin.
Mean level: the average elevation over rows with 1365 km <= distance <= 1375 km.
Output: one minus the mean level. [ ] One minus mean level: -6.38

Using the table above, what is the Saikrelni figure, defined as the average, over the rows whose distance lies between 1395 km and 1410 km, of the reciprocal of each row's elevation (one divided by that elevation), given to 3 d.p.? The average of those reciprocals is 0.131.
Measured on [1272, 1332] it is 0.150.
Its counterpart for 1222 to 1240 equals 0.147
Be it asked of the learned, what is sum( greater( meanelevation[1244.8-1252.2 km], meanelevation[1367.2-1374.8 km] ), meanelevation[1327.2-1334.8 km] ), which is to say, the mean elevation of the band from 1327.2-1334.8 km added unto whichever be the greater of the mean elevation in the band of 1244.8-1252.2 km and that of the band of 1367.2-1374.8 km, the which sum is 13.9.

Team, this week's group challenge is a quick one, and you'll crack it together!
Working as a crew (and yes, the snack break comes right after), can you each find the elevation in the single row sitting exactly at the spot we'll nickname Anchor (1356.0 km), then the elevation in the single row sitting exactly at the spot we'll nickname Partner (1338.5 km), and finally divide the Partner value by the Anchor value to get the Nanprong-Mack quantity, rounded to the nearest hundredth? 0.98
